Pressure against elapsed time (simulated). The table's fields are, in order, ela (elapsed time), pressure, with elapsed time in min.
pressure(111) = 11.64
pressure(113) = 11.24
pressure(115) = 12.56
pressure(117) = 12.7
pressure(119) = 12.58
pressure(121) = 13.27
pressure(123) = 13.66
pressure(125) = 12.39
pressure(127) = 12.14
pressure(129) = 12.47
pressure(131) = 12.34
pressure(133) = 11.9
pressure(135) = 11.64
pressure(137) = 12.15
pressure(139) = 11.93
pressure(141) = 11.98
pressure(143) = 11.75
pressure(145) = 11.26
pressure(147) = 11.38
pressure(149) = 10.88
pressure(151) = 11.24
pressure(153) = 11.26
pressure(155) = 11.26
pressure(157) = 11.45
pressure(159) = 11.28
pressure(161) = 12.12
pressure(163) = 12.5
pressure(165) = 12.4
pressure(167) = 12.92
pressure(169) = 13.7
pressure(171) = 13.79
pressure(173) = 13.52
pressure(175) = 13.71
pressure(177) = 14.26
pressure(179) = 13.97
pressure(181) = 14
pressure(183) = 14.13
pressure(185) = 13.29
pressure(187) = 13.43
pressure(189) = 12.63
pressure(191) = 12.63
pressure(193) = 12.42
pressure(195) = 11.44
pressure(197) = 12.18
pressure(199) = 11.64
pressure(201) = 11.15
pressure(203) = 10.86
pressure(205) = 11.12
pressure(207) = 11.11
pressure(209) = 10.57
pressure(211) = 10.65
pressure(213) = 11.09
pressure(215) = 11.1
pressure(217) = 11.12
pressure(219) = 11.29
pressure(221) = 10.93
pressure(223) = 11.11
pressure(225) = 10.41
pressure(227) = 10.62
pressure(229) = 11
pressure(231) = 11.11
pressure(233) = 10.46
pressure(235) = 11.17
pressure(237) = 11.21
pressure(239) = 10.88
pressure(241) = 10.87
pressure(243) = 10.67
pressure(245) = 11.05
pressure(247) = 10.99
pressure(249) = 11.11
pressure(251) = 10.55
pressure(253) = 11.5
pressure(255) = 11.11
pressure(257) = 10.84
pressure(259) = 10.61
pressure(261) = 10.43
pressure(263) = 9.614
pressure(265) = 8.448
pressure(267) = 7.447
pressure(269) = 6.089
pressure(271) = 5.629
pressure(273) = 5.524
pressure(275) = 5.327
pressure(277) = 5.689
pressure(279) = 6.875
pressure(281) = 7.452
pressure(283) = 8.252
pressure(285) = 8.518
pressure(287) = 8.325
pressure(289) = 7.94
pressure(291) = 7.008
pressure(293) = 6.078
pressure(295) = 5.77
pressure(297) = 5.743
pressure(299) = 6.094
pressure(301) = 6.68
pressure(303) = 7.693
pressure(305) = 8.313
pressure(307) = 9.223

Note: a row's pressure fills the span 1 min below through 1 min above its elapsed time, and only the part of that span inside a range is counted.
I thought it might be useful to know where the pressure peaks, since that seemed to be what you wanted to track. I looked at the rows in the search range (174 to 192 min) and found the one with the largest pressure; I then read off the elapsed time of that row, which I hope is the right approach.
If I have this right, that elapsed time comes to 177 min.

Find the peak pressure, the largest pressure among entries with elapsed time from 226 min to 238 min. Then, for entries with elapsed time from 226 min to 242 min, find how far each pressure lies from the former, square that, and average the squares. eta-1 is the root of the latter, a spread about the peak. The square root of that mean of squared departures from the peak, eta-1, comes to 0.4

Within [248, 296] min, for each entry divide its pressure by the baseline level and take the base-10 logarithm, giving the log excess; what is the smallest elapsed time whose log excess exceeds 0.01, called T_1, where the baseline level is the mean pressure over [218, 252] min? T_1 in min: 253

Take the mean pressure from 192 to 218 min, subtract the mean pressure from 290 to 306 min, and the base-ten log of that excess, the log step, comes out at 0.66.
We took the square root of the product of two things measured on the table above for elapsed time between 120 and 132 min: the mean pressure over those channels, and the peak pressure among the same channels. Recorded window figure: 13.2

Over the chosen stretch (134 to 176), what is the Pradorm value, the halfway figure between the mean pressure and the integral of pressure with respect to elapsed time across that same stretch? 260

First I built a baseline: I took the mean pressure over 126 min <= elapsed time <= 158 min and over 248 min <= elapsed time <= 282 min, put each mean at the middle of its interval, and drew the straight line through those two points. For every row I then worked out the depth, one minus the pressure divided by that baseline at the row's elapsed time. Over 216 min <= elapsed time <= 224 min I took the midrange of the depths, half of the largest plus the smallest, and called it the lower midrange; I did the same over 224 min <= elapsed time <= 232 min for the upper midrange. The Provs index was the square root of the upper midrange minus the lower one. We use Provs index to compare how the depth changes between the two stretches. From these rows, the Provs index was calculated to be 0.11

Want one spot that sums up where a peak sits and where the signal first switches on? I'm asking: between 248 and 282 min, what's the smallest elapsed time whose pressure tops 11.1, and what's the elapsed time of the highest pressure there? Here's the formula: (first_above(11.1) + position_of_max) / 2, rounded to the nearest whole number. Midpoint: 251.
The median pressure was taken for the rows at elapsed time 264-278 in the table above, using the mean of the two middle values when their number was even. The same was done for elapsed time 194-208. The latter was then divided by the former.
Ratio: 2.0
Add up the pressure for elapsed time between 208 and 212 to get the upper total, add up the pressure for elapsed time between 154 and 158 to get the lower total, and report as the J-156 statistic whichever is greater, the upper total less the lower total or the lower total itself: 22.7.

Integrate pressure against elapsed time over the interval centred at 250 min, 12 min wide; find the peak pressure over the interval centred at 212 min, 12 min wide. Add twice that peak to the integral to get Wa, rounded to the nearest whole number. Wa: 155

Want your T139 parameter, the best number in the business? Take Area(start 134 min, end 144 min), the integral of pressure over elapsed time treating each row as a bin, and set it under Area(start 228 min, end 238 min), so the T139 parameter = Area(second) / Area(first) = 0.92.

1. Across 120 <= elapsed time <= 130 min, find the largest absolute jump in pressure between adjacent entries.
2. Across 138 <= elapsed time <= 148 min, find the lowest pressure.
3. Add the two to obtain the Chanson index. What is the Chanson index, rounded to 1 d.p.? 12.5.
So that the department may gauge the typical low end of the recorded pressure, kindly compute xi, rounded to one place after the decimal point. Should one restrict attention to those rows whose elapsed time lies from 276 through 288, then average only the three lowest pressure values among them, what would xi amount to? 6.7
